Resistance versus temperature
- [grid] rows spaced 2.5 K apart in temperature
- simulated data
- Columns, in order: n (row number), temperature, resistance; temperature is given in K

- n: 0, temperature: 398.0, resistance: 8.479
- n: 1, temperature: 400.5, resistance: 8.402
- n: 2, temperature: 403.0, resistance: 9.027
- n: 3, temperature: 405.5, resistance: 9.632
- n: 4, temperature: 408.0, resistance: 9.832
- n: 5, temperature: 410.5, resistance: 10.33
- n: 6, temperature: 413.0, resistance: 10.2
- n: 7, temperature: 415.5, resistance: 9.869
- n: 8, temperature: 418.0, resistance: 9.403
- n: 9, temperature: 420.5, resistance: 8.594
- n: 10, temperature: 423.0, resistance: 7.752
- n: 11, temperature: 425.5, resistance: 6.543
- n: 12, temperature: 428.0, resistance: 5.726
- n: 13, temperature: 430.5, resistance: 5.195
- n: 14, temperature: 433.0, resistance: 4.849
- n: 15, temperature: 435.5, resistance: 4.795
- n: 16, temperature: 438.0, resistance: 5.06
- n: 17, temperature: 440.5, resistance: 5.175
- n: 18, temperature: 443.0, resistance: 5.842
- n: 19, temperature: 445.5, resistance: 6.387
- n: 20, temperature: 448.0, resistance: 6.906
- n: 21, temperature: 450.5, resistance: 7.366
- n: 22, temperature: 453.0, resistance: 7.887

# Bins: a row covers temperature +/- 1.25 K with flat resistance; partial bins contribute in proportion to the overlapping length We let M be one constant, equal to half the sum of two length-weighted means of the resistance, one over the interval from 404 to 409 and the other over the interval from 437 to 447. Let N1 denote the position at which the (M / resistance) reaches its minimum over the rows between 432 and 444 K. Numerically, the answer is 443.0 K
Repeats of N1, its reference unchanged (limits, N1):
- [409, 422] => 410.5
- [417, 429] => 418.0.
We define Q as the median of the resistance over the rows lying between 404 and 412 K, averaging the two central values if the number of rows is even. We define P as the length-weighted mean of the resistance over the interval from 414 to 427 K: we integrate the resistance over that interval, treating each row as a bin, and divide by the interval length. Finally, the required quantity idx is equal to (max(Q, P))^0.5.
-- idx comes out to 3.14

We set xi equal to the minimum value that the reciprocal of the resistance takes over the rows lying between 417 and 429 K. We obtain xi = 0.11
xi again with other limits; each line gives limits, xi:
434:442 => 0.19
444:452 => 0.14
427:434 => 0.17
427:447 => 0.16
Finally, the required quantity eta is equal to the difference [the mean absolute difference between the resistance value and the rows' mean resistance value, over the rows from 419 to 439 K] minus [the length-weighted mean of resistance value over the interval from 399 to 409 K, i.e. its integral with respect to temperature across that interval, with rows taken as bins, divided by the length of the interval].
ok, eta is -8.0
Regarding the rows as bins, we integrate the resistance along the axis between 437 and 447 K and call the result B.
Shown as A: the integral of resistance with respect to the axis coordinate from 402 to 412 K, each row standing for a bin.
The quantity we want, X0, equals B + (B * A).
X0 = 5568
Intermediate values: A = 97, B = 57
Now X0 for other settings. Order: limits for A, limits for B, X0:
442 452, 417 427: 5408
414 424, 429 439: 4525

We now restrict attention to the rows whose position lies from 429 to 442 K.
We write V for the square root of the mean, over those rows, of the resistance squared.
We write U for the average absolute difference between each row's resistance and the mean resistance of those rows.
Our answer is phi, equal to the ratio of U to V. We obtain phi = 0.03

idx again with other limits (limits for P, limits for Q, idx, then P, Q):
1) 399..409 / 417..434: 3.03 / 9.2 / 6.5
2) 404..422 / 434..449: 3.11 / 9.7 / 5.5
